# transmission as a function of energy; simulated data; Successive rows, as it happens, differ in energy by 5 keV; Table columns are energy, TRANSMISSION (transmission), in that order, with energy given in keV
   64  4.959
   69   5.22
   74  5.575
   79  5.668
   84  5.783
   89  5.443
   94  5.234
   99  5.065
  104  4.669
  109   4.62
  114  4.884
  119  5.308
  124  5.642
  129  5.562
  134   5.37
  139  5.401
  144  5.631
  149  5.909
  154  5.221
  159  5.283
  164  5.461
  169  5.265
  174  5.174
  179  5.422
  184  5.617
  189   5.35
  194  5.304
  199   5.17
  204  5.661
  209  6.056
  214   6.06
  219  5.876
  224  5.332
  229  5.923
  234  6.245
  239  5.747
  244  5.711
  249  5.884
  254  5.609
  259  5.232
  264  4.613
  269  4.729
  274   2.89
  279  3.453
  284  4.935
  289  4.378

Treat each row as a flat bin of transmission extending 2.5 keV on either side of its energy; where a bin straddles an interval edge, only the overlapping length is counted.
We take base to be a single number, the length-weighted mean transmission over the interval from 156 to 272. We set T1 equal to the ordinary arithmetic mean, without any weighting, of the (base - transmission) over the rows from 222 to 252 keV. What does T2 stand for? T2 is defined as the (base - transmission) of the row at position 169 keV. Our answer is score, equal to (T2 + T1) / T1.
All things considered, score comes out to 0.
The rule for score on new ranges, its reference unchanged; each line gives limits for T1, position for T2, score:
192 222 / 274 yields -13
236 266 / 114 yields 21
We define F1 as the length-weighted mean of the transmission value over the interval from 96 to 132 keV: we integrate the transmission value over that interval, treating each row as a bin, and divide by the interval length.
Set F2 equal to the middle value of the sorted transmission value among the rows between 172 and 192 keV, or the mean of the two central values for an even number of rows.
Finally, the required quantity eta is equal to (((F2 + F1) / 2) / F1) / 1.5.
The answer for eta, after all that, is 0.684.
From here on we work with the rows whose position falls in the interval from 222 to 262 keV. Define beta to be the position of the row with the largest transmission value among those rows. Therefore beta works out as 234 keV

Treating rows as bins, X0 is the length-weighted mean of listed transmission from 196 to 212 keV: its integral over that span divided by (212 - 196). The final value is 5.63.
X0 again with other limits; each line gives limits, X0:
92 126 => 5.05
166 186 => 5.37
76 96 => 5.54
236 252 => 5.79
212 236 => 5.88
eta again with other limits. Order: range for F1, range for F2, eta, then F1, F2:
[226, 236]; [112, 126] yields 0.626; 6.04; 5.31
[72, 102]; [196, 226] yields 0.686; 5.45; 5.77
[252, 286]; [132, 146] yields 0.736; 4.47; 5.40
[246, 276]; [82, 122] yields 0.686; 4.87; 5.15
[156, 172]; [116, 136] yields 0.675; 5.33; 5.47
